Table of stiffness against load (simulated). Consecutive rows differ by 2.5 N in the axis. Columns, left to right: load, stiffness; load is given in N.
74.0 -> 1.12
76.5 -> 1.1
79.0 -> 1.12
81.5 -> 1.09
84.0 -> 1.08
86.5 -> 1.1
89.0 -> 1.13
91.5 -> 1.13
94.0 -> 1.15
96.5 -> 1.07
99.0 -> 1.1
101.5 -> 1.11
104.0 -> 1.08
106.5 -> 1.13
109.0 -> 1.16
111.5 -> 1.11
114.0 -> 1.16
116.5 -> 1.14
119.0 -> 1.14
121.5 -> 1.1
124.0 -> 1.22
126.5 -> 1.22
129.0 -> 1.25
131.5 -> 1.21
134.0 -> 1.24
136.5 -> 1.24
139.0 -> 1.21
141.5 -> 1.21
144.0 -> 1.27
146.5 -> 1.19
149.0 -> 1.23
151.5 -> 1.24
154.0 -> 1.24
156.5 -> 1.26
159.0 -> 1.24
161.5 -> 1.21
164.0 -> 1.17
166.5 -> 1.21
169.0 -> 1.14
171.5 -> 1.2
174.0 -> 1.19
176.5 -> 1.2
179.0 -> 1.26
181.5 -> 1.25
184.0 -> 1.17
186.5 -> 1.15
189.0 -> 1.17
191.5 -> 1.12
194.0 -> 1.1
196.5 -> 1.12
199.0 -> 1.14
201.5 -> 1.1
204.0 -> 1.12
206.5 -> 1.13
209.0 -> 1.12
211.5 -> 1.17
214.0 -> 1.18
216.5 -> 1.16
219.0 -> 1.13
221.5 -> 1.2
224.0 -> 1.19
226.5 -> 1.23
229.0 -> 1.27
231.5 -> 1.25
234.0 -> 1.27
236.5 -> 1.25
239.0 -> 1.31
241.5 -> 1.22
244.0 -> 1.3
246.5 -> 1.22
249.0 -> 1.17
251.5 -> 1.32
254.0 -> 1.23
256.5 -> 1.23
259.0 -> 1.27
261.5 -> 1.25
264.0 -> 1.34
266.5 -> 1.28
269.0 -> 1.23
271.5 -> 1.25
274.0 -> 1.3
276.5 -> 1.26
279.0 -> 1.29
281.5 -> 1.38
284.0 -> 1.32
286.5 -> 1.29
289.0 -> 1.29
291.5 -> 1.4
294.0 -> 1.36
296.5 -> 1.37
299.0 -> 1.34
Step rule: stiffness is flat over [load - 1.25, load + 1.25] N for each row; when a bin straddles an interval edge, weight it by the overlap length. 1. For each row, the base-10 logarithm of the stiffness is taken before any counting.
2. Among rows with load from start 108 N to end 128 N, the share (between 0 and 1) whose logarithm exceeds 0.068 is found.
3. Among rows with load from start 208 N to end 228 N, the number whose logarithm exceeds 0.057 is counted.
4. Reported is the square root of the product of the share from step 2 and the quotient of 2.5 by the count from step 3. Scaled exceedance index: 0.32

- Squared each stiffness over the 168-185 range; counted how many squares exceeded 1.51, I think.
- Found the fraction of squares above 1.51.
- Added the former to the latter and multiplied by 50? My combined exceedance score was 114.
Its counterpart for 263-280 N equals 400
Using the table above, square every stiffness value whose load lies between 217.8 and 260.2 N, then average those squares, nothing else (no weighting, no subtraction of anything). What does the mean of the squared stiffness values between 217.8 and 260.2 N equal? 1.54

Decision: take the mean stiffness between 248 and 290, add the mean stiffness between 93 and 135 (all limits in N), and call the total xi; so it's 2.43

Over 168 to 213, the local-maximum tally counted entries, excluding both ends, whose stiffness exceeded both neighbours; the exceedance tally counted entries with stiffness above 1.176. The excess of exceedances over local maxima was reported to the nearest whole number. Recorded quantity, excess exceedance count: 0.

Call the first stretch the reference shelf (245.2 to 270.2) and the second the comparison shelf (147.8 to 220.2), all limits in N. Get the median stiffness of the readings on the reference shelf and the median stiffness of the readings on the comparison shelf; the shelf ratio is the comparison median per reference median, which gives 0.94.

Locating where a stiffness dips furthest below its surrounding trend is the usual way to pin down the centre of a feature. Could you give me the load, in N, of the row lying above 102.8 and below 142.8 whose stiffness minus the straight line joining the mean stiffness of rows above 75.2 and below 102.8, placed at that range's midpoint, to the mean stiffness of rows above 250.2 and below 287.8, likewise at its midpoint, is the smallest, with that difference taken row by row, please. 104.0 N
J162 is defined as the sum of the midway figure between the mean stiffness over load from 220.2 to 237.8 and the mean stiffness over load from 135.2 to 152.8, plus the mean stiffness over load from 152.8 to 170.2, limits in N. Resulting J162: 2.44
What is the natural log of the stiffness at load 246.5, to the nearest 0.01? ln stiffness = 0.20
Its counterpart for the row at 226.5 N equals 0.21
